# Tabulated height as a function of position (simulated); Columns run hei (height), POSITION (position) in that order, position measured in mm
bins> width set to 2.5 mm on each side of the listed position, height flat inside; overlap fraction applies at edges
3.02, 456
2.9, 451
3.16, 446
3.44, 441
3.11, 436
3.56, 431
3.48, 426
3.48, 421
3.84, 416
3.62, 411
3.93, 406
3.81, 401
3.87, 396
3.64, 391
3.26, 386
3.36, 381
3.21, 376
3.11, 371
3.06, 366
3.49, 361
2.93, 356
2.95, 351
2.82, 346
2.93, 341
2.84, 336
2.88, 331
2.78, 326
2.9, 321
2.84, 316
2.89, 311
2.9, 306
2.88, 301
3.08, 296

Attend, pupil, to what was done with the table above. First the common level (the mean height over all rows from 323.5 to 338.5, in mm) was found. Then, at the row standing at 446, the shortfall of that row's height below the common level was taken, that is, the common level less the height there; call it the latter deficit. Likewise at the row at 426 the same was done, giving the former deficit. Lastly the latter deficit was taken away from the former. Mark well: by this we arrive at -0.32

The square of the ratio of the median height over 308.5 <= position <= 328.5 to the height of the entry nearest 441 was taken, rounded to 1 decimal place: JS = 0.7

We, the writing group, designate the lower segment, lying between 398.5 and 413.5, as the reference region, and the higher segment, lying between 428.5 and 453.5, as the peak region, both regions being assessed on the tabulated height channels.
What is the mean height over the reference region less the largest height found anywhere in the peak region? 0.23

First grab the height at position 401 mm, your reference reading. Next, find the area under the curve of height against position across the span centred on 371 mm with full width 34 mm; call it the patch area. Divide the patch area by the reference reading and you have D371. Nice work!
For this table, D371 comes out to 29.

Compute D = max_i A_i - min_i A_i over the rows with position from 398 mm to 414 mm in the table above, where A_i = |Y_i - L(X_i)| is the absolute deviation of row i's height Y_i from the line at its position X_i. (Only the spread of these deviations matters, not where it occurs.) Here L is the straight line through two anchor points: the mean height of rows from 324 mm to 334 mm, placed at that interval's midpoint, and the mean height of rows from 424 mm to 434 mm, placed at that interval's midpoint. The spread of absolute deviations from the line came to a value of 0.34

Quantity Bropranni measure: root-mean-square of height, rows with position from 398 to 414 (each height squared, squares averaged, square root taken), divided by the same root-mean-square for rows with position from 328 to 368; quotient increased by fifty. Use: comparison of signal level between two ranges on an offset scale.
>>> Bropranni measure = 51.3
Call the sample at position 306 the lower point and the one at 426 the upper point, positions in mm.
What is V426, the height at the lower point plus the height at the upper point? 6.38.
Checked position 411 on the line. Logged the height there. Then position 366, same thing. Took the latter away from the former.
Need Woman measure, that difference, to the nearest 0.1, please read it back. 0.6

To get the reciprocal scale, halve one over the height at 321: 0.172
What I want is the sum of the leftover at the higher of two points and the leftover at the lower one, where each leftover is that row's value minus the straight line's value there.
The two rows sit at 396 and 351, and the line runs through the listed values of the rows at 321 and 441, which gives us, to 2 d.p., 0.55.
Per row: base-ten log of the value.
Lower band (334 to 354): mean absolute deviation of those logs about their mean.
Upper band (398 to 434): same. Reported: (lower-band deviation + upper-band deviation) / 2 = 0.014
